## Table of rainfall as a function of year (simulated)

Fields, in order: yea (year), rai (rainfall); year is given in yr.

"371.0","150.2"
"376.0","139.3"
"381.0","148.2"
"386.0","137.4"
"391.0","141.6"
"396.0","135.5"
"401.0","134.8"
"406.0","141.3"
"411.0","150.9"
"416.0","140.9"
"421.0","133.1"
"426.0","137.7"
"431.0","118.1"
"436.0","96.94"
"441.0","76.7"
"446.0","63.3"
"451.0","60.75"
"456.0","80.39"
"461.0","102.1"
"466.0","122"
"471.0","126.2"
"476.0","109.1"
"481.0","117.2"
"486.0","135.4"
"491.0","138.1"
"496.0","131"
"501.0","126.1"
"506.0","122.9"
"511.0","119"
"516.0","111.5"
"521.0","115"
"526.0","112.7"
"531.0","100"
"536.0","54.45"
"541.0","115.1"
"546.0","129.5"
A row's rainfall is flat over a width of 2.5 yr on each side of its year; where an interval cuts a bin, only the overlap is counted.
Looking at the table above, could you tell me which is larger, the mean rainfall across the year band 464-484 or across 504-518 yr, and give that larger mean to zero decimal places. 119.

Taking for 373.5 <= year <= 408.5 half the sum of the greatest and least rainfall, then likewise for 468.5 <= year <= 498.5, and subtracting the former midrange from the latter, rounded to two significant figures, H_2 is -18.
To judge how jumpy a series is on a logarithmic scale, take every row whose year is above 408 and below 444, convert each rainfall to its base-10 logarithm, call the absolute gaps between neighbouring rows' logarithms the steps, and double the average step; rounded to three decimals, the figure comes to 0.108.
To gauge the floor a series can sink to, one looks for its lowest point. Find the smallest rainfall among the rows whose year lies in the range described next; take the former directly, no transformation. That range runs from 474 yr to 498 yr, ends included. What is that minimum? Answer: 109.1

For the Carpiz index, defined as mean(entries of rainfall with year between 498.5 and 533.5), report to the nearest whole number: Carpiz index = 115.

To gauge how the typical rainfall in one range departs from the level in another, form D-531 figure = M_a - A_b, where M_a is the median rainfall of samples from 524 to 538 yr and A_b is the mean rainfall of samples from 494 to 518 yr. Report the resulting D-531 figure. -22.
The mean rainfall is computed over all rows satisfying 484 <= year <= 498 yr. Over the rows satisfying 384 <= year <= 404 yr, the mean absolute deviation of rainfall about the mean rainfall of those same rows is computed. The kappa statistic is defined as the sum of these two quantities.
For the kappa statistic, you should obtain 137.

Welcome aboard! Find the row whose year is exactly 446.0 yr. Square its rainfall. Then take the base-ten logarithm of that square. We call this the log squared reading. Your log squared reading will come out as 3.60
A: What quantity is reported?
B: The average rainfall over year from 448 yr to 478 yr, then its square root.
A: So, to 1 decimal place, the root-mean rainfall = 10.0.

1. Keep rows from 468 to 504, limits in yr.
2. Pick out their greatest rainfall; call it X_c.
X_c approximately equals 138.1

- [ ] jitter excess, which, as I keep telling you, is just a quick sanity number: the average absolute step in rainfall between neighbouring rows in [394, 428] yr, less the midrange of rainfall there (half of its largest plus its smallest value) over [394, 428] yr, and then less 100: -235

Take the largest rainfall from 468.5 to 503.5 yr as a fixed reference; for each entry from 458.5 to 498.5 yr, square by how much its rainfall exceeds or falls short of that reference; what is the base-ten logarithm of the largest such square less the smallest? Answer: 3.1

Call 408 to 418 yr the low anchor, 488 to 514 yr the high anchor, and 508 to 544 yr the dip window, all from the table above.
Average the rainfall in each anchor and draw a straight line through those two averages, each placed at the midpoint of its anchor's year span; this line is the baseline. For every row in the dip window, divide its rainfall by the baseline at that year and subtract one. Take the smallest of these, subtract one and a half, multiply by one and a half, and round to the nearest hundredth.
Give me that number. -3.07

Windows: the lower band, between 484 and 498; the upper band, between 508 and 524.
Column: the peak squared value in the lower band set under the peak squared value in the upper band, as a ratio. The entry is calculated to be 0.74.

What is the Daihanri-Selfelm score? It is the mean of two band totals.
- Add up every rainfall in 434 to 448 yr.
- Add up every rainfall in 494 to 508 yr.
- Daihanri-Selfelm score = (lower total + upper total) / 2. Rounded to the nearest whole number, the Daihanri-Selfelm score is 308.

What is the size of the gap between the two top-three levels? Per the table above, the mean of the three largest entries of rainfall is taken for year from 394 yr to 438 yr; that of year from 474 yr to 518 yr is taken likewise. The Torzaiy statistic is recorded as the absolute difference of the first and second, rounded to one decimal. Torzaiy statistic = 9.5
